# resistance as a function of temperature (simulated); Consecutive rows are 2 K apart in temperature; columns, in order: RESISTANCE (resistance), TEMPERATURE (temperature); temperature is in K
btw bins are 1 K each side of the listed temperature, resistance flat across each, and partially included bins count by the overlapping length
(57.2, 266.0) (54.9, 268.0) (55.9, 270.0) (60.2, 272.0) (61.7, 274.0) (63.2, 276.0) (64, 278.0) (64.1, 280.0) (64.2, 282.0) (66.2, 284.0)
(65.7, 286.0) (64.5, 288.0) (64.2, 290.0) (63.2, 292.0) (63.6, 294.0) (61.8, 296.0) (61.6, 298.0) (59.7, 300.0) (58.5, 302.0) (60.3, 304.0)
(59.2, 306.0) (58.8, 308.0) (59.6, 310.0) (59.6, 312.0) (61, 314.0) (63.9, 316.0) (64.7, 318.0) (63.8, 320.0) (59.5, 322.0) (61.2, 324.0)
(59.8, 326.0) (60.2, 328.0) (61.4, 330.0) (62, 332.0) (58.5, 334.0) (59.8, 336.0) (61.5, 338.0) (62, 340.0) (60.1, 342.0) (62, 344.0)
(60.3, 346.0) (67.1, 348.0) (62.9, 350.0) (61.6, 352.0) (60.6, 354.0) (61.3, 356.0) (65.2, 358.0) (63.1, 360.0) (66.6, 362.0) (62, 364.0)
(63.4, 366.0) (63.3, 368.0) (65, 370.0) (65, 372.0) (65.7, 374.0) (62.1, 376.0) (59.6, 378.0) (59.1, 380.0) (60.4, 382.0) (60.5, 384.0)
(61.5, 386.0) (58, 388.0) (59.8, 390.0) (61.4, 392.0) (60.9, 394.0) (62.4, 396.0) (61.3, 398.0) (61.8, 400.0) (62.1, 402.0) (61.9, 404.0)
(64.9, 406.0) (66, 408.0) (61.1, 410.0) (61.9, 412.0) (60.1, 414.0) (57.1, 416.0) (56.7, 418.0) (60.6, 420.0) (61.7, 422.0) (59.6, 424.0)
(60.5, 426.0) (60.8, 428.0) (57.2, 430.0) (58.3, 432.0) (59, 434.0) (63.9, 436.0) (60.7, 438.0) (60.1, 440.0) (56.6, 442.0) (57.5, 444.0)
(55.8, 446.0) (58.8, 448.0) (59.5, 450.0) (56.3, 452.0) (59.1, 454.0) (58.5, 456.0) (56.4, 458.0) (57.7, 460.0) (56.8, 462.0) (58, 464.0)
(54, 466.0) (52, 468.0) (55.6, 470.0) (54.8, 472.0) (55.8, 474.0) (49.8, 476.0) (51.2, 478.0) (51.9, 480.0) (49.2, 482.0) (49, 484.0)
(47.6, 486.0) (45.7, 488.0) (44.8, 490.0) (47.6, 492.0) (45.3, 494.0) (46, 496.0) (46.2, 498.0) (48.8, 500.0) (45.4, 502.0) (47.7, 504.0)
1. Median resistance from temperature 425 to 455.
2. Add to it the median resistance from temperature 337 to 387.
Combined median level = 121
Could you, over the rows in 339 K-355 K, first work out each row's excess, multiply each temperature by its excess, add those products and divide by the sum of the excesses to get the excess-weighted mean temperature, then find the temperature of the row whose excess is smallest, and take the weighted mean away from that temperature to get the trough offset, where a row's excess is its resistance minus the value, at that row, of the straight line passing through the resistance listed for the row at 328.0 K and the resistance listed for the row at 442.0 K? -5.6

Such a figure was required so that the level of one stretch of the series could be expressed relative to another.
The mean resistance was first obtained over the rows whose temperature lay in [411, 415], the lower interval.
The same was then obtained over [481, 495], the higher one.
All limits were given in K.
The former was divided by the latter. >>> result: 1.30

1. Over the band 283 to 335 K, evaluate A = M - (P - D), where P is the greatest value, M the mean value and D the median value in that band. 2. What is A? 56.7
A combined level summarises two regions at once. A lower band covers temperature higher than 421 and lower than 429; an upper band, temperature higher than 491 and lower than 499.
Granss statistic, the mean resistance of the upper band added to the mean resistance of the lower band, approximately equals 107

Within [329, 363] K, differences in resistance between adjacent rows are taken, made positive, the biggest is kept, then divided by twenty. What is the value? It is 0.34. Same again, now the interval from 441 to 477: 0.30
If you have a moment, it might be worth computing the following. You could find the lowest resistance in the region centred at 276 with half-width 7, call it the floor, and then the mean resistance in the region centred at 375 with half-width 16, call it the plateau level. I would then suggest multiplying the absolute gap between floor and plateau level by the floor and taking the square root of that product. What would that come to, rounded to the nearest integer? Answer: 19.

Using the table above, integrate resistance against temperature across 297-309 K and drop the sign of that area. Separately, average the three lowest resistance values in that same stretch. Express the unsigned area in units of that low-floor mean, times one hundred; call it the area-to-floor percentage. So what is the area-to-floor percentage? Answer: 1217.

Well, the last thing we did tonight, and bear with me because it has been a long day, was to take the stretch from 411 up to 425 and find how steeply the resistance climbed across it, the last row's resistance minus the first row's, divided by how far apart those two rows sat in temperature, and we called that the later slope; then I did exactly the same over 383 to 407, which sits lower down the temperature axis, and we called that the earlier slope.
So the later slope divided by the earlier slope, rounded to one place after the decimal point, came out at -1.0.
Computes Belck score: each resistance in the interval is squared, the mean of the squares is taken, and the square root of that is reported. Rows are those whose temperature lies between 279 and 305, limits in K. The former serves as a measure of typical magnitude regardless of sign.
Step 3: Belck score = 62.9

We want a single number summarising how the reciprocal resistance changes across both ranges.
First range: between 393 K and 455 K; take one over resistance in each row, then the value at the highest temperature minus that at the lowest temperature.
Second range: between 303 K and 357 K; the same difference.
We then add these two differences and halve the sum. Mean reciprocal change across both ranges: 0.0001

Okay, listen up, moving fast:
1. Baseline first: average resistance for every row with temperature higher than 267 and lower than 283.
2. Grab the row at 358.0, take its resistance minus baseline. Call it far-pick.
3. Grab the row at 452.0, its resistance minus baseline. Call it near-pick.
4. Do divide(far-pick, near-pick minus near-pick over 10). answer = -1.0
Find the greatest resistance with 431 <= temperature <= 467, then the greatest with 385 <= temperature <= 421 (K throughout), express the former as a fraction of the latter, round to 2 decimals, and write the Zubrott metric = 0.97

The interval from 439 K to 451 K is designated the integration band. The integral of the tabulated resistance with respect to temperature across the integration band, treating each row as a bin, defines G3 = 697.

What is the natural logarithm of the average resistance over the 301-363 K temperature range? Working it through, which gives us 4.12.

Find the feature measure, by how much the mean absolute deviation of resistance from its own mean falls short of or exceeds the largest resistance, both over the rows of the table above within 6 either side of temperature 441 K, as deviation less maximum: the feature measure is -61.4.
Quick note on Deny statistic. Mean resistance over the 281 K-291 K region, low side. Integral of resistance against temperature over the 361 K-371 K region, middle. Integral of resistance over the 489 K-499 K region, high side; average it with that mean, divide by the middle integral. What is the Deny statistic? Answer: 0.410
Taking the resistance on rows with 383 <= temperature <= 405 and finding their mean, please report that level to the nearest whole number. 61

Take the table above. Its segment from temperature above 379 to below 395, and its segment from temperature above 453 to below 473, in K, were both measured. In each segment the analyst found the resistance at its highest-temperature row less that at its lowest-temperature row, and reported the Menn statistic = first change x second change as -8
